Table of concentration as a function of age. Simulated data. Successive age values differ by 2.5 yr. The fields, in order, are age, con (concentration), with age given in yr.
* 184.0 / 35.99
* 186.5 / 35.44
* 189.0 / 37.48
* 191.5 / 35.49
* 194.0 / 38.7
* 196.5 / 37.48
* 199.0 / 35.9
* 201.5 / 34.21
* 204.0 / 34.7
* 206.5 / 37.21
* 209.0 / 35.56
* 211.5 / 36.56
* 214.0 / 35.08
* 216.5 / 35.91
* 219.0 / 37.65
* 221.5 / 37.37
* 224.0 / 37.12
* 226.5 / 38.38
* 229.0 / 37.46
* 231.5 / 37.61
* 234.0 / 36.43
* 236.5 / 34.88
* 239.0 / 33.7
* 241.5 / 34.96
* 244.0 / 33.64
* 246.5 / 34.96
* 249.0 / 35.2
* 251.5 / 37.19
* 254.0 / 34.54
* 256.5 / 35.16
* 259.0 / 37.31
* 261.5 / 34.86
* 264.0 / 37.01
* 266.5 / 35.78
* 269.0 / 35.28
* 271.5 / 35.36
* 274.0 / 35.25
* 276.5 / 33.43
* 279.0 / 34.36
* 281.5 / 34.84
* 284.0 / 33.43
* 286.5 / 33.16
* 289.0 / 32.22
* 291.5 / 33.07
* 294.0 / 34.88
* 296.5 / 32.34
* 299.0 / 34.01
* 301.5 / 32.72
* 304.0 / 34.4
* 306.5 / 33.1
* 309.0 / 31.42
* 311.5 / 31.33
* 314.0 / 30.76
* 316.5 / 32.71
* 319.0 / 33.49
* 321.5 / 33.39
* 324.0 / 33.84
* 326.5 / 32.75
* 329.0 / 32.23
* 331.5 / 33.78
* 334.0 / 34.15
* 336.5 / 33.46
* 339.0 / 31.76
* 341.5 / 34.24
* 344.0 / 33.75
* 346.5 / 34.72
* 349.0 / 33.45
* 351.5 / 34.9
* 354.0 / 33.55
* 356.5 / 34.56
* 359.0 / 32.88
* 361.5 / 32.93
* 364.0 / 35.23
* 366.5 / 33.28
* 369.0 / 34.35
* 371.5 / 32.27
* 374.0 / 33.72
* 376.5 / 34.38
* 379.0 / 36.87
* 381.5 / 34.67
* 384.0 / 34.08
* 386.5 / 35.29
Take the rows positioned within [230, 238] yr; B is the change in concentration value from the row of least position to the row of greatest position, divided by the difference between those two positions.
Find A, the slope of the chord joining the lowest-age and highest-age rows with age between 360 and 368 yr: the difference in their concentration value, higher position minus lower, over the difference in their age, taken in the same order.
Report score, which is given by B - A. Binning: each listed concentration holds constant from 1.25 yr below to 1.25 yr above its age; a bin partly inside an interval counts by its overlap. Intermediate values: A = 0.07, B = -0.5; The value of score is -0.6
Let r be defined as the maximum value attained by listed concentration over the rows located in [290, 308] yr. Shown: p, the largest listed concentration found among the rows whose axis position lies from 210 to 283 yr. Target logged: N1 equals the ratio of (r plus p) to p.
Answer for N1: 1.91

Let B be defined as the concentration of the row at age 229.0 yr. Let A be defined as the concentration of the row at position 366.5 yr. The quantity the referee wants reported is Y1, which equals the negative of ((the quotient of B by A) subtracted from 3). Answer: -1.87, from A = 33.28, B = 37.46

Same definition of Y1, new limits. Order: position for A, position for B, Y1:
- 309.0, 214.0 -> -1.88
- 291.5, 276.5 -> -1.99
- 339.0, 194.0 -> -1.78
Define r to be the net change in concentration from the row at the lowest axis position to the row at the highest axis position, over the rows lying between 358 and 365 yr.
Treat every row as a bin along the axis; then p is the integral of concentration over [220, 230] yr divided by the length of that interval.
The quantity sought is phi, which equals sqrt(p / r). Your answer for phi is 4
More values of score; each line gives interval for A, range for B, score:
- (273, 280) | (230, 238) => -0.4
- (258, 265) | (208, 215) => 0.0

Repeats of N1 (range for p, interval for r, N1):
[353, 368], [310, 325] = 1.96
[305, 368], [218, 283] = 2.09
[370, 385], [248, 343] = 2.01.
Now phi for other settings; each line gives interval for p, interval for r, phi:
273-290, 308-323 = 4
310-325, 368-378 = 33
